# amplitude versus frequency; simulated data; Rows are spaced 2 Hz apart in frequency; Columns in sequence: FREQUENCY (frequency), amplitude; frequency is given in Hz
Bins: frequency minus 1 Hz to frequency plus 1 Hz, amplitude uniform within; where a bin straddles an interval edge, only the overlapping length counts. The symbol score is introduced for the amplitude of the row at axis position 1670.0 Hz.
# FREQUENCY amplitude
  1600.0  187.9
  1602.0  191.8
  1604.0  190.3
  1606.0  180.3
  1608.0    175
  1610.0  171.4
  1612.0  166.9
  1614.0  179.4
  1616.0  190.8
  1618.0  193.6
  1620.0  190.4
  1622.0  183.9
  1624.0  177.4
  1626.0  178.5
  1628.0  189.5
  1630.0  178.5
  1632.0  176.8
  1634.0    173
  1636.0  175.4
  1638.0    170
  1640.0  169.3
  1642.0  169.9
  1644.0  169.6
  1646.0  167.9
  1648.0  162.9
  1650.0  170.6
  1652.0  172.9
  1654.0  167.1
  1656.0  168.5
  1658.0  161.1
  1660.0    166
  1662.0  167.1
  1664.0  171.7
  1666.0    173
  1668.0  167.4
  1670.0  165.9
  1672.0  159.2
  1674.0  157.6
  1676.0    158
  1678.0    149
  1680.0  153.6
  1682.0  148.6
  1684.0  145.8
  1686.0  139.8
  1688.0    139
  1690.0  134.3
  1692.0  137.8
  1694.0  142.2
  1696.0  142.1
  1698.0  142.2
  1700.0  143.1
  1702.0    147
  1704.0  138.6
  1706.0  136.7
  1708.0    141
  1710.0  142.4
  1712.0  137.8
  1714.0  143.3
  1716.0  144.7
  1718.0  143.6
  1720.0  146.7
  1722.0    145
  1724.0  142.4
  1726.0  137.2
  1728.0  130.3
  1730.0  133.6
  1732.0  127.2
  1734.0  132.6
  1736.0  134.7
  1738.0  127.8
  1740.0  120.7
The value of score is 165.9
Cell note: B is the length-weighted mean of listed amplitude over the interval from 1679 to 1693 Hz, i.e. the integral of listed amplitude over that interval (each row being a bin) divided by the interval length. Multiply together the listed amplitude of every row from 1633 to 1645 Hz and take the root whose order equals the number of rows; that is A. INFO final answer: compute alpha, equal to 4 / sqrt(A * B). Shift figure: 0.0256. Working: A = 171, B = 143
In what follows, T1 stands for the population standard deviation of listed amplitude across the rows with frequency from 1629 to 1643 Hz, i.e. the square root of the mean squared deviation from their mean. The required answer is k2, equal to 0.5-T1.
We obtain -2.9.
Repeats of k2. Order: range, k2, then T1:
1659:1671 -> -2.3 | 2.8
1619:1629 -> -4.9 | 5.4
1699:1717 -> -2.7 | 3.2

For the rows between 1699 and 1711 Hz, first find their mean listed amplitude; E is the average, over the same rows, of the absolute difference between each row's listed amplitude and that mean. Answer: 2.7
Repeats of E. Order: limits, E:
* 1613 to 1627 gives 5.8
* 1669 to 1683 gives 4.8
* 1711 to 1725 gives 1.9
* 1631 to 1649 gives 3.0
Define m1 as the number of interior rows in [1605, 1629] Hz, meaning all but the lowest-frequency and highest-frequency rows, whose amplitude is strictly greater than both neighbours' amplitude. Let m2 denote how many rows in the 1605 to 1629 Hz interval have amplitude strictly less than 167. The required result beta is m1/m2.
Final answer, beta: 1.00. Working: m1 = 1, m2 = 1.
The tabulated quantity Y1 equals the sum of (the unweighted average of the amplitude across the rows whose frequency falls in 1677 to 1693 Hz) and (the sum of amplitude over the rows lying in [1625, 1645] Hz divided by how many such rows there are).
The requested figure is 319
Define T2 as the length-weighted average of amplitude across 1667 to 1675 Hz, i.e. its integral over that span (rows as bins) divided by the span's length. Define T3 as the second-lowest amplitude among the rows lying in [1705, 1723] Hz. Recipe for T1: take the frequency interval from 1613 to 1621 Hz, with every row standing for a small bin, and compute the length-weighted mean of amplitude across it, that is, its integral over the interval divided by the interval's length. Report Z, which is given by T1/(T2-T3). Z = 8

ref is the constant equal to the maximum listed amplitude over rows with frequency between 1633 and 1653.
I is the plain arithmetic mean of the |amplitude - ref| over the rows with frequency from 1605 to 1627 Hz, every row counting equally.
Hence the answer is 8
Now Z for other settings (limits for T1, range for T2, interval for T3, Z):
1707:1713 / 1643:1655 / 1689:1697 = 5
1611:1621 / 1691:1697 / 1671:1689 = 205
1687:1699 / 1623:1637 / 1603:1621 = 20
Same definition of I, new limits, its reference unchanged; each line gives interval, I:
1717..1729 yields 35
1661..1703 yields 24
